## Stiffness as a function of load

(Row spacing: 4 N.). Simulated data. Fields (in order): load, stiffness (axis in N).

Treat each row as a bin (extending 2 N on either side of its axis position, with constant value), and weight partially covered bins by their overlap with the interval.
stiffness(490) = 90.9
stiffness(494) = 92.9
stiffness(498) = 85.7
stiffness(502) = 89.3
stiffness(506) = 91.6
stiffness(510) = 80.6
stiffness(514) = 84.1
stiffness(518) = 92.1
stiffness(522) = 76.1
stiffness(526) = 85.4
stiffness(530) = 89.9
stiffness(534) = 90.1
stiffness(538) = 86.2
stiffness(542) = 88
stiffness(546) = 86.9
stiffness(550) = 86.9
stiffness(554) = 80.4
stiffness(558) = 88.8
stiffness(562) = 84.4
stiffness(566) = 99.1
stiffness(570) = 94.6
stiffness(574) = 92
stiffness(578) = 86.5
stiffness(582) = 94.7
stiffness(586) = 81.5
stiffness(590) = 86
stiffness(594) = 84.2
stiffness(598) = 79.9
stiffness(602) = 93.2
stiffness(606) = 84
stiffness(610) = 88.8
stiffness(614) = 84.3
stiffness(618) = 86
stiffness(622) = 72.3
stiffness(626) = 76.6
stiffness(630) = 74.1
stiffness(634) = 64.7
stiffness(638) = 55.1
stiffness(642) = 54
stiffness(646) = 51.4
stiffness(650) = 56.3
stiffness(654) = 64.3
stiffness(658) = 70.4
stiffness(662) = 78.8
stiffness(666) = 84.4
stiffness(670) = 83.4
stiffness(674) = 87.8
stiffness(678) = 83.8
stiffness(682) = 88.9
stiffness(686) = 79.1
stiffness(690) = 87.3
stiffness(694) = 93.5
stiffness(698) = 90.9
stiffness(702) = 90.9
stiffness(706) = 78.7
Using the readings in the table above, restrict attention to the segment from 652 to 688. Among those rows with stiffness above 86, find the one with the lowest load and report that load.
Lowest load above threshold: 674 N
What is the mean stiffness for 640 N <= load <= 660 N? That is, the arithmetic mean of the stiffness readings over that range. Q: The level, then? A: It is 59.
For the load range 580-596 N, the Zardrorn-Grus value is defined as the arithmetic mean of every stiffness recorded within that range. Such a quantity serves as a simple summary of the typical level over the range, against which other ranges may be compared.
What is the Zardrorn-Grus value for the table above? 86.6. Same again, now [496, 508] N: 88.9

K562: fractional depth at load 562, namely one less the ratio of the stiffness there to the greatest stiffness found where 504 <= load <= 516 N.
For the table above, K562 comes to 0.079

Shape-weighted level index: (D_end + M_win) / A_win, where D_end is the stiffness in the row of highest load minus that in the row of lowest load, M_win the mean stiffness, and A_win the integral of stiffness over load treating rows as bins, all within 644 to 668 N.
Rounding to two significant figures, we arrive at 0.062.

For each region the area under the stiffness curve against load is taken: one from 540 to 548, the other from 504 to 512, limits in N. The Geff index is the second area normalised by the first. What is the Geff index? 0.98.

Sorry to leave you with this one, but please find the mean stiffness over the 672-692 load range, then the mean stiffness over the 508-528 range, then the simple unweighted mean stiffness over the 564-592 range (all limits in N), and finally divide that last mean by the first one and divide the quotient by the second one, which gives 0.0127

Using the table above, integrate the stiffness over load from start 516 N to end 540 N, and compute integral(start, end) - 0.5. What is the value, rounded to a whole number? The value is 2079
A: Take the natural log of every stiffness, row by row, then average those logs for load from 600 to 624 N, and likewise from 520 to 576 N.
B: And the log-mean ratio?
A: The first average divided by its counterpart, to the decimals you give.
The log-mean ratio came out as 0.992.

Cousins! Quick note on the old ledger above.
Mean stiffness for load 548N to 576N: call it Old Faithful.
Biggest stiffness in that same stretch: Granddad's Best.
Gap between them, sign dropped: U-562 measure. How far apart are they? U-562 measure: 9.6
